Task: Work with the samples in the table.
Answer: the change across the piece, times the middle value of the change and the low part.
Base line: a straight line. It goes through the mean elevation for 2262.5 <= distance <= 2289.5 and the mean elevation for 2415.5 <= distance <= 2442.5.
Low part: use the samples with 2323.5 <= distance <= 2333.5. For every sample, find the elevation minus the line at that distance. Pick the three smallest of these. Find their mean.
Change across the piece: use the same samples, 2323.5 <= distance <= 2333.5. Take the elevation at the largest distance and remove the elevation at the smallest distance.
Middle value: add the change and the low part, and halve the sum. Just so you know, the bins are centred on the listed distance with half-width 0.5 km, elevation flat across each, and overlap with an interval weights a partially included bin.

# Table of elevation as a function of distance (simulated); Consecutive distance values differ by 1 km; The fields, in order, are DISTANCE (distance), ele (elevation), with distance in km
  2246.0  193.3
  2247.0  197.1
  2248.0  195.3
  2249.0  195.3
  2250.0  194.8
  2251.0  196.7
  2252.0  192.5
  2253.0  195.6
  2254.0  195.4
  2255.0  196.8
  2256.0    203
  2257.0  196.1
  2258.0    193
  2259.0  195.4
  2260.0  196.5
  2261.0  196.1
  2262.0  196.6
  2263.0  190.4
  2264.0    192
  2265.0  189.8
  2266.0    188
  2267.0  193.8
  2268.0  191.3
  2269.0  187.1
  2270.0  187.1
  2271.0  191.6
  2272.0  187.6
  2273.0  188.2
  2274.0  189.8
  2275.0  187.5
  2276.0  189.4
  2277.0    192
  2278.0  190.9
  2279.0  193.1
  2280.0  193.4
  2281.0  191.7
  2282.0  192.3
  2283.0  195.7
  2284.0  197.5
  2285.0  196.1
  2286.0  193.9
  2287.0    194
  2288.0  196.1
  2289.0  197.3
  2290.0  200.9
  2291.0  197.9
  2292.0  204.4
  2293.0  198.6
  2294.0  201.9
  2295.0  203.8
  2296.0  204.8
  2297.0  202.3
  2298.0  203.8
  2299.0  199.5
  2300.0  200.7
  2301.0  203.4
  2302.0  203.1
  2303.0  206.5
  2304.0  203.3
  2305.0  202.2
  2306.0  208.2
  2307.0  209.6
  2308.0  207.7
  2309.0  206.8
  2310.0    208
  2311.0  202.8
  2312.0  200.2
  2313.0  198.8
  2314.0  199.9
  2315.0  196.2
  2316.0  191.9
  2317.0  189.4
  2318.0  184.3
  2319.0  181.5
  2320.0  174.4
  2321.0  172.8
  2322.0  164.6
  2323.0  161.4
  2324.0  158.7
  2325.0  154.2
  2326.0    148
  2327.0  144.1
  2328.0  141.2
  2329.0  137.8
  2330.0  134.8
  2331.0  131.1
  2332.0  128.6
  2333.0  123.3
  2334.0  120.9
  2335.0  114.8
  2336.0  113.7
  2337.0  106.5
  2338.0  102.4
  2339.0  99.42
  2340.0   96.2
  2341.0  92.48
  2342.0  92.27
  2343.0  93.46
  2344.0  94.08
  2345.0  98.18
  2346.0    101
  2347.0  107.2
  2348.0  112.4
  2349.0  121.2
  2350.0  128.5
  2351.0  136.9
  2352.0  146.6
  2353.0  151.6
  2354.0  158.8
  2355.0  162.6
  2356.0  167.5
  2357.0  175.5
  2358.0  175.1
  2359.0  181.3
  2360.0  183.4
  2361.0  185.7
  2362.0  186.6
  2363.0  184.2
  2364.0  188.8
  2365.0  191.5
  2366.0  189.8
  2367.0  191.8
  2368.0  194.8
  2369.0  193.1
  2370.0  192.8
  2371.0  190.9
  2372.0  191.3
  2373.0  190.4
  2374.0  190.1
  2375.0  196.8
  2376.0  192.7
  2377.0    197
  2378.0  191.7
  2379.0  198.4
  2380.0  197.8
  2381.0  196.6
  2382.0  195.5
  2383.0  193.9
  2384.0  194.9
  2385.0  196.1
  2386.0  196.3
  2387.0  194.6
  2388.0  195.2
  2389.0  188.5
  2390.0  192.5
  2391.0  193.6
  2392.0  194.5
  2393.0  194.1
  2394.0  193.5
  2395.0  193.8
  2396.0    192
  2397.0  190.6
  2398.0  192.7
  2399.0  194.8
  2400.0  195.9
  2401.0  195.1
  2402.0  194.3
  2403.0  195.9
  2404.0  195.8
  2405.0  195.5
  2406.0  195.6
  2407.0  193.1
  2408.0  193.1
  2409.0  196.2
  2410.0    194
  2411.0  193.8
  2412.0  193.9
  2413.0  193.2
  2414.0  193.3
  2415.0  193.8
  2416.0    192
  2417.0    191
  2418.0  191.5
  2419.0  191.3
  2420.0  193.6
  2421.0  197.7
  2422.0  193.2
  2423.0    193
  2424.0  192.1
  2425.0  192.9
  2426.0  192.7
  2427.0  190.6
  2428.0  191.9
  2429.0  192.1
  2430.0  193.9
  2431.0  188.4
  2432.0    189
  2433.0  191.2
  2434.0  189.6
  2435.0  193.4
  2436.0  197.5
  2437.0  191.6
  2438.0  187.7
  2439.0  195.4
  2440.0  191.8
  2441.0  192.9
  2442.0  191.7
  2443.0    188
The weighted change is 1764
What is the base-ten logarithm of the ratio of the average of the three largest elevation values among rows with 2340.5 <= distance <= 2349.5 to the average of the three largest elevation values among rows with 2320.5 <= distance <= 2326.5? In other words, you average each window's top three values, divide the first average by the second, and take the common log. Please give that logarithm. -0.165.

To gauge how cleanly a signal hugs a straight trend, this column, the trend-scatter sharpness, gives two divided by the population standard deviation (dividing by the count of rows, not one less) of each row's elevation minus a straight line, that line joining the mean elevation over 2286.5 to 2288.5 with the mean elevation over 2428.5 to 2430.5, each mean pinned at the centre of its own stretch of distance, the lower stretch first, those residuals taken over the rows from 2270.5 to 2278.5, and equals 1.2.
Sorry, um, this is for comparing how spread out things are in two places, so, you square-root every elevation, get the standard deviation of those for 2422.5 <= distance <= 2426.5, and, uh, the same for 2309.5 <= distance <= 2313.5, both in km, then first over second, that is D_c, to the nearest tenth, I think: 0.1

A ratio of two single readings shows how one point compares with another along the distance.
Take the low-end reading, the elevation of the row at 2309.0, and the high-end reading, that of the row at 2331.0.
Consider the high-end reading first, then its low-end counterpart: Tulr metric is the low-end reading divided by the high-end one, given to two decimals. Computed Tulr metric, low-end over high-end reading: 1.58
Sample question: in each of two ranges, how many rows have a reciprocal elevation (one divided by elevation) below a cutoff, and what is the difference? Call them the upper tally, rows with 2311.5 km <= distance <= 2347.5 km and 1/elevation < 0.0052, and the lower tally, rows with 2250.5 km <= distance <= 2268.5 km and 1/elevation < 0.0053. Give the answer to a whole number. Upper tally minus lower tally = -13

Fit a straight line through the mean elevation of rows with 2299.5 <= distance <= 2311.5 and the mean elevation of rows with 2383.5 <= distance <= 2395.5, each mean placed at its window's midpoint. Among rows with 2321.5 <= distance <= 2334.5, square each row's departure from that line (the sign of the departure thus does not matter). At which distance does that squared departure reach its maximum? 2334.0 km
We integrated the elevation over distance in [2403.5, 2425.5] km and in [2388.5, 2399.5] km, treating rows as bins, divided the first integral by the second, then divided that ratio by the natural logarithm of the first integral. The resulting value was 0.24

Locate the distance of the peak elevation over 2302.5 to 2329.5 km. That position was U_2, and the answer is 2307.0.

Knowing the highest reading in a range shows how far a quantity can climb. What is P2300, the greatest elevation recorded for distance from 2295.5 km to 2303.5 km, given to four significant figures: 206.5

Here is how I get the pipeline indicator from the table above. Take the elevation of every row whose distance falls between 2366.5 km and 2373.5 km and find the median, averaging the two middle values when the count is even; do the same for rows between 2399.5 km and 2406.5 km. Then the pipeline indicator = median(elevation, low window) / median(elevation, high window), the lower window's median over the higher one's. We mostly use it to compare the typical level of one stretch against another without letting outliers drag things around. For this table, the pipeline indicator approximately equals 0.98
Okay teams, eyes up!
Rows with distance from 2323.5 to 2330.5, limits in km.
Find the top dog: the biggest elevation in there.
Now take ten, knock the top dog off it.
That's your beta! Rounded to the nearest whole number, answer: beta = -149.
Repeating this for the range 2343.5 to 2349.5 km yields -111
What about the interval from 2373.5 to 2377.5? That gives -187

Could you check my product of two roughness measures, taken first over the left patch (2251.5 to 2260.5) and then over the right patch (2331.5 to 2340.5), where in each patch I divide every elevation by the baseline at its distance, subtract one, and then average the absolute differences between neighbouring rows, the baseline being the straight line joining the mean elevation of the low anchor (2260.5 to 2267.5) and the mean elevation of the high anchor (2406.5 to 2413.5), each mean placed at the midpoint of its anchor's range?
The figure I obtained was 0.0003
